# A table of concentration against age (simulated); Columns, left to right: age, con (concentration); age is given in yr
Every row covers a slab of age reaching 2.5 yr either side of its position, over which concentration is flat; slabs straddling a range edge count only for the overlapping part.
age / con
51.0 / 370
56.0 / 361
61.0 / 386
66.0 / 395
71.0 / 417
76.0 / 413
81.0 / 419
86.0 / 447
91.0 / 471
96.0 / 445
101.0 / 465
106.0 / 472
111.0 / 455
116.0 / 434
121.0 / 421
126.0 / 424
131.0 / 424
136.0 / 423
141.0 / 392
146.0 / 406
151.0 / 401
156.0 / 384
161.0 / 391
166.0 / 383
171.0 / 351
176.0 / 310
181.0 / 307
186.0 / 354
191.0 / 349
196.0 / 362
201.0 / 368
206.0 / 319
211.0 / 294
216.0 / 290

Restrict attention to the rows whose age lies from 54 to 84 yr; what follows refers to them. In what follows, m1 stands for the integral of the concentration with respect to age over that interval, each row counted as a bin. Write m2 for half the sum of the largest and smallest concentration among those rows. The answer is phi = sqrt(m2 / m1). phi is 0.180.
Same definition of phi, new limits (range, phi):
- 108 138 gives 0.184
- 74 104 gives 0.182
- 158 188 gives 0.182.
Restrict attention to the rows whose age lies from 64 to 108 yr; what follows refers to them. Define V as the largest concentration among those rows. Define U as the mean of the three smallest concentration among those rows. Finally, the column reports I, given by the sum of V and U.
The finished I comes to 880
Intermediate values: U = 408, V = 472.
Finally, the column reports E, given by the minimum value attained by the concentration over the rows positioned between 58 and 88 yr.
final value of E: 386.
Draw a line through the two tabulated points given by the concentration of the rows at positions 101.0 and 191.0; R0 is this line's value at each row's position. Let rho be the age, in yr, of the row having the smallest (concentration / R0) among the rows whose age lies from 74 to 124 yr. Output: 76.0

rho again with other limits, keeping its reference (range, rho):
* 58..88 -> 61.0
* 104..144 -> 141.0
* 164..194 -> 176.0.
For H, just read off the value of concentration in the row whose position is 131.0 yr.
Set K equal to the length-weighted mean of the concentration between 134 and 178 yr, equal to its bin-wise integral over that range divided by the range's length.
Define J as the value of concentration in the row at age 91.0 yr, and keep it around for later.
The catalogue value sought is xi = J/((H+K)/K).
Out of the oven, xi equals 223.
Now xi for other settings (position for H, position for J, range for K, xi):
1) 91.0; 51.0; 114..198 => 166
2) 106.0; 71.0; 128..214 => 182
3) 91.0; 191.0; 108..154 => 165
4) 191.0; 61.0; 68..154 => 213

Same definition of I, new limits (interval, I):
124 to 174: 797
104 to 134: 895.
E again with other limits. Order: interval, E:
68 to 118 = 413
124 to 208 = 307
